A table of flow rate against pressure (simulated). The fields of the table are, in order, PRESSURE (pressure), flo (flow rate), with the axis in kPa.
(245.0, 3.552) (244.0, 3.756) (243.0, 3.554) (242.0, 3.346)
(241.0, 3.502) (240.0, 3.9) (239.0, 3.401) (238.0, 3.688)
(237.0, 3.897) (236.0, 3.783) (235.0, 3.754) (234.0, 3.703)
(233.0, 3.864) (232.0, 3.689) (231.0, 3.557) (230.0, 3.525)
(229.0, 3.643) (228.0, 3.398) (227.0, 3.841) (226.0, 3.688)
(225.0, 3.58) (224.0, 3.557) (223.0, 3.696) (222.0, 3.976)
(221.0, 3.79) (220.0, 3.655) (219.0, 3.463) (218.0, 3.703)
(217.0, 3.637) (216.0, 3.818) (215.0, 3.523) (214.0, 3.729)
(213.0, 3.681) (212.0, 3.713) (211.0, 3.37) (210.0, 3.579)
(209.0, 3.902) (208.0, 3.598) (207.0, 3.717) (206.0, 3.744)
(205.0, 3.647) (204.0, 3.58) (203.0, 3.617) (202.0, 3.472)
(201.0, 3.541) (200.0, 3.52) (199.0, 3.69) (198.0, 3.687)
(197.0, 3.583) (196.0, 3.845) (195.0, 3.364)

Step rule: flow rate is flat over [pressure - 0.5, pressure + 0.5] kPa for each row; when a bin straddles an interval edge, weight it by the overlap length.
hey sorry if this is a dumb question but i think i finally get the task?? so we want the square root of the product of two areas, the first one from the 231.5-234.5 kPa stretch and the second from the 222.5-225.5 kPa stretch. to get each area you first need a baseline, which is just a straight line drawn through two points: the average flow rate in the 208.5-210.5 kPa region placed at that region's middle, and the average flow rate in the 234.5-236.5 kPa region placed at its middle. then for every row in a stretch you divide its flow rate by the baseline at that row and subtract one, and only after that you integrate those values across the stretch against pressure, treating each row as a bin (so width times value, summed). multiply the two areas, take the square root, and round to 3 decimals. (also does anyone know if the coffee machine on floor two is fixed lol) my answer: 0.036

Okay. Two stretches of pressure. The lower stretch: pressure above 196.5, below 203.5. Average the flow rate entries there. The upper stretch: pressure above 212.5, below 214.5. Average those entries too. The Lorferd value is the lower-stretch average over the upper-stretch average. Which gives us 0.968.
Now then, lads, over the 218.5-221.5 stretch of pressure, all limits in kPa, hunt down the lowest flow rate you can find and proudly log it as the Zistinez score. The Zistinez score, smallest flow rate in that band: 3.463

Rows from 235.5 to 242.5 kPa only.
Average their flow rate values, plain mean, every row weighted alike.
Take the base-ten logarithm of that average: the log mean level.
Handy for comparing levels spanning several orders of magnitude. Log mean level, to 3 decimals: 0.562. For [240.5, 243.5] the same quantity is 0.540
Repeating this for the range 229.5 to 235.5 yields 0.566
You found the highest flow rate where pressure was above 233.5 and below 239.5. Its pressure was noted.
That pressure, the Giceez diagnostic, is 237.0 kPa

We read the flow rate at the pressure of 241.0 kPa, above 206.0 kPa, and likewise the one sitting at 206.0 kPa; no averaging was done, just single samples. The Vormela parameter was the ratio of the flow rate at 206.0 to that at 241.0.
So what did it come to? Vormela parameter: 1.07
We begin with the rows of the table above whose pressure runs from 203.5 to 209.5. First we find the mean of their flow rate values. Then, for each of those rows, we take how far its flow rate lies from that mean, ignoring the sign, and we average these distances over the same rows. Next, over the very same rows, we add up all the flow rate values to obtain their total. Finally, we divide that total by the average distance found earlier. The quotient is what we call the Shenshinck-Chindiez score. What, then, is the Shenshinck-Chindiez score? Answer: 247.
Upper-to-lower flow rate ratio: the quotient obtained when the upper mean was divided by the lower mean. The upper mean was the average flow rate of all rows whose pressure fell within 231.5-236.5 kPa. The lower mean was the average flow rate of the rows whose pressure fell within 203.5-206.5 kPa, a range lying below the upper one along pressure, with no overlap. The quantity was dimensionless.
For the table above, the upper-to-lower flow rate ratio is 1.028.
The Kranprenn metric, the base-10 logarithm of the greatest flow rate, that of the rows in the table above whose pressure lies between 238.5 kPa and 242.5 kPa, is 0.591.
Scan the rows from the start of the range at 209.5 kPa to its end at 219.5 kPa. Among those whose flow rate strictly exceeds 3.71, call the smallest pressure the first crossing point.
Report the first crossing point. 212.0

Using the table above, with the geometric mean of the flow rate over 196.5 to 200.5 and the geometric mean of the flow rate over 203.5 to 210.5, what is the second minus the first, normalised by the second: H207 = 0.016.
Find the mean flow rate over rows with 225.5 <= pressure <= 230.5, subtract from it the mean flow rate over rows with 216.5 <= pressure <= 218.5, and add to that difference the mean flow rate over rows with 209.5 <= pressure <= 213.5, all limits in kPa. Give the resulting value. 3.53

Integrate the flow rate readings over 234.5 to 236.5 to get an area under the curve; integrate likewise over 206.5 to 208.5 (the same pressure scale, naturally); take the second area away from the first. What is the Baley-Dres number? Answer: 0.22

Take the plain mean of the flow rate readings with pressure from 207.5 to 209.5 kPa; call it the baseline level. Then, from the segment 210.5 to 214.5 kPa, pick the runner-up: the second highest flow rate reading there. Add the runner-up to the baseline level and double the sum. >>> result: 14.9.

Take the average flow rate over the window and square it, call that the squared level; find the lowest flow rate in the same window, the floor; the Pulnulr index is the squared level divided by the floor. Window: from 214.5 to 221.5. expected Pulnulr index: 3.86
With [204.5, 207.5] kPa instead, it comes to 3.76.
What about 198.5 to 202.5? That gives 3.64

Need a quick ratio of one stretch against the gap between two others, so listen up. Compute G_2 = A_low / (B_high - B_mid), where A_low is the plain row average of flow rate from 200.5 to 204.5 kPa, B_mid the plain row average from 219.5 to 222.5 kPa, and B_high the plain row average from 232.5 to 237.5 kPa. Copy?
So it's -522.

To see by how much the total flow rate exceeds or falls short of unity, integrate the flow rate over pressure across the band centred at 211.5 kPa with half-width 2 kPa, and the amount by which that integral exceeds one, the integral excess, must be 13.3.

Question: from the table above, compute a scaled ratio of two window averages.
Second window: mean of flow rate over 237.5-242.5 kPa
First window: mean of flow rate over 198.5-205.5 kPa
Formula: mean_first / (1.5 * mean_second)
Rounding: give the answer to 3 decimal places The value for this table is 0.669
